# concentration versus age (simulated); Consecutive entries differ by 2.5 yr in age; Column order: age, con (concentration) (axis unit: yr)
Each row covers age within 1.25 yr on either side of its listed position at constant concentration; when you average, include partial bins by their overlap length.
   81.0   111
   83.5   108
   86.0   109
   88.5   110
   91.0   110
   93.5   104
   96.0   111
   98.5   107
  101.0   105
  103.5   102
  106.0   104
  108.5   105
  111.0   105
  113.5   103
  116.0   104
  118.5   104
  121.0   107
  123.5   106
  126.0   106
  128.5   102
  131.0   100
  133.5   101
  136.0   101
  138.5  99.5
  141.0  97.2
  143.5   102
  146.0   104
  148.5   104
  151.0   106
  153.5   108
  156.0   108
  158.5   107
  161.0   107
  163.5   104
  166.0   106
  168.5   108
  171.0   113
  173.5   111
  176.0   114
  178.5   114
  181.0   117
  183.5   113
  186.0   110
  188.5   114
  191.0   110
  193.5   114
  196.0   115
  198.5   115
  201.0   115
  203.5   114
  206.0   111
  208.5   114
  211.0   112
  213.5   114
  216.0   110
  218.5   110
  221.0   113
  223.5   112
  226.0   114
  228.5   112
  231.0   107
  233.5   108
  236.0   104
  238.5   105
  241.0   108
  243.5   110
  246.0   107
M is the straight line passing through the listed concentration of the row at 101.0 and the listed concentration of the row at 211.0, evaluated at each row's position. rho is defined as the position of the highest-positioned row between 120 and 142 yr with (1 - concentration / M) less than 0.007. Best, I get 126.0 yr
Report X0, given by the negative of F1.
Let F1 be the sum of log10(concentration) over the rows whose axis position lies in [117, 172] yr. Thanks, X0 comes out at -44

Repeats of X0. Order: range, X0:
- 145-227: -67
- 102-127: -20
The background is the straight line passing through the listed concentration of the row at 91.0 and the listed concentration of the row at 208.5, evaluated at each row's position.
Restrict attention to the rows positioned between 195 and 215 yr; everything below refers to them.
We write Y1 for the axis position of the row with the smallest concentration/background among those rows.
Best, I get 206.0 yr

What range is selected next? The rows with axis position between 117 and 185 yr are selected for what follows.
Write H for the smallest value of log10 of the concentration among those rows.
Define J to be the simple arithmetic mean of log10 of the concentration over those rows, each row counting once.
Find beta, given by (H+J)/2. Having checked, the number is 2.01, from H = 1.99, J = 2.03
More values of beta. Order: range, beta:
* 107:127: 2.02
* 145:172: 2.02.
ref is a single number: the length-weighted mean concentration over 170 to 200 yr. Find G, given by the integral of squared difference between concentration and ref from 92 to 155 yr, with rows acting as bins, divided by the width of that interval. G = 97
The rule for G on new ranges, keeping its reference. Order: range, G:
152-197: 20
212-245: 23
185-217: 4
